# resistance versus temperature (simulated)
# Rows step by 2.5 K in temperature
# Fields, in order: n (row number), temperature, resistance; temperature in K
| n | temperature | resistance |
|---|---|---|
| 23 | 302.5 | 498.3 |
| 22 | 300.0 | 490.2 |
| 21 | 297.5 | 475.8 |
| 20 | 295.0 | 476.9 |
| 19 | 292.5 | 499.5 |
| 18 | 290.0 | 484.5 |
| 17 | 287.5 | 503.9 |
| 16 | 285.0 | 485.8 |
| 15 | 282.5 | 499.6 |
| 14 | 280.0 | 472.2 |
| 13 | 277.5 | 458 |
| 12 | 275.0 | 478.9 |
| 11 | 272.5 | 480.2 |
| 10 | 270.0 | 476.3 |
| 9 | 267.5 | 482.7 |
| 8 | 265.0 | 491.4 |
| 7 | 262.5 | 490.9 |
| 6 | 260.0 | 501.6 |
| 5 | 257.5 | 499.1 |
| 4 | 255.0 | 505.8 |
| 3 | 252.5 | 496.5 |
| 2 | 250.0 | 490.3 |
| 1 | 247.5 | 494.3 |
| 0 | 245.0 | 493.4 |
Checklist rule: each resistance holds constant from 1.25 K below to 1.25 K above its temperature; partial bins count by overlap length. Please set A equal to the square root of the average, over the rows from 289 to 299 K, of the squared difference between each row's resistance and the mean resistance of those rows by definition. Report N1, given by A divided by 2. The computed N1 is 4.7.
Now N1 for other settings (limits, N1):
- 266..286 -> 5.5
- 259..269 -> 3.4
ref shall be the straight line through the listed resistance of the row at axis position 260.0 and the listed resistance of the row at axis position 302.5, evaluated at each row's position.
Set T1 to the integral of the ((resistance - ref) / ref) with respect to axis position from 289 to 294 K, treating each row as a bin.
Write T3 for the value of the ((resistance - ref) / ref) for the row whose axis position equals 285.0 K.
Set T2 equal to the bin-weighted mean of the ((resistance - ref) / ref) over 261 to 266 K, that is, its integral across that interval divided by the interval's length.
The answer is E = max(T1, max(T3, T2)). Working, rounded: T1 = -0.08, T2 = -0.019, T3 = -0.03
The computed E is -0.019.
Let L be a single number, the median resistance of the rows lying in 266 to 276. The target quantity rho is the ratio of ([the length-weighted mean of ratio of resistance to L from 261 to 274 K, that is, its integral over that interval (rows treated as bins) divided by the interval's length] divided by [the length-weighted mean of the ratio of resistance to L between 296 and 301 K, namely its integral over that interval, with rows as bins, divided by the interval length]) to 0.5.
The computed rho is 2.009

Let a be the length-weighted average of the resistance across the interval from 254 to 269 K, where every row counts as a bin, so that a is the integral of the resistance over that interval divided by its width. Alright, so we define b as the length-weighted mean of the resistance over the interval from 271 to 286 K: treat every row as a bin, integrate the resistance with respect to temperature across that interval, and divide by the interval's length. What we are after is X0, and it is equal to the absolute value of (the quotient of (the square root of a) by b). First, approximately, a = 495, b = 479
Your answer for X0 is 0.0464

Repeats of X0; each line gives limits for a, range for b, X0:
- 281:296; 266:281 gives 0.0467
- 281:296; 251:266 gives 0.0446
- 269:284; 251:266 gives 0.0439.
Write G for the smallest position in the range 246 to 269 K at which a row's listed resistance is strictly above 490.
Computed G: 247.5 K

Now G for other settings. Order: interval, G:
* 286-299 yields 287.5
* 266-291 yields 282.5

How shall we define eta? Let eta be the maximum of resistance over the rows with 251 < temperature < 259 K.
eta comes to 505.8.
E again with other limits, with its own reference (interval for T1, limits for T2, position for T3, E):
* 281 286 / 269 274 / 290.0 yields -0.030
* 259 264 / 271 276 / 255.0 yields 0.008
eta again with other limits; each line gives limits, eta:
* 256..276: 501.6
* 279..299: 503.9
